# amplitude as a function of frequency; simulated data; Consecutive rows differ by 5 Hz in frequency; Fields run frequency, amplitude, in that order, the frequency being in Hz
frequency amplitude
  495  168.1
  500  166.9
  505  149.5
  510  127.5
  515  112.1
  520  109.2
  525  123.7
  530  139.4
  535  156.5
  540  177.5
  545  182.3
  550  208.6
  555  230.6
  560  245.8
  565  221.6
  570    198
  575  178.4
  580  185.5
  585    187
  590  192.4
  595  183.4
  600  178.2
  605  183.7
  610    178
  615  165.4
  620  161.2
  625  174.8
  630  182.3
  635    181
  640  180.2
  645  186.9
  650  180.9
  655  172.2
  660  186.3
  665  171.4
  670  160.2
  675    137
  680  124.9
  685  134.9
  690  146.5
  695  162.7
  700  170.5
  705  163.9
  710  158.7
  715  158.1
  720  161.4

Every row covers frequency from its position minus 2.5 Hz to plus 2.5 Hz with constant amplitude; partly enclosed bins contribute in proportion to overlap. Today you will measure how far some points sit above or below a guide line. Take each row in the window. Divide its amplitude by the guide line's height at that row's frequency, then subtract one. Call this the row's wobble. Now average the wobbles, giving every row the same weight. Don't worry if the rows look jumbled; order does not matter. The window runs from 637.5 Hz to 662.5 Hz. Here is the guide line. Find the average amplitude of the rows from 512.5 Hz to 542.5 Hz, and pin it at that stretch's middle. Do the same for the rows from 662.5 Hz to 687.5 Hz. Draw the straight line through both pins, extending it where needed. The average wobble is 0.26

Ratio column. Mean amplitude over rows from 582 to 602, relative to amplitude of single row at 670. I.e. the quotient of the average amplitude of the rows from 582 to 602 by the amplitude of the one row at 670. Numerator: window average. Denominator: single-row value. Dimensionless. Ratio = 1.16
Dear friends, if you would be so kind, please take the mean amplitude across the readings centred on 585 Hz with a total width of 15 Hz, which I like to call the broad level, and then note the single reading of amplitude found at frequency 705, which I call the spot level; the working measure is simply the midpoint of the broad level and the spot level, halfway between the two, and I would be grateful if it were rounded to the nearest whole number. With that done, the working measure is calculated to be 176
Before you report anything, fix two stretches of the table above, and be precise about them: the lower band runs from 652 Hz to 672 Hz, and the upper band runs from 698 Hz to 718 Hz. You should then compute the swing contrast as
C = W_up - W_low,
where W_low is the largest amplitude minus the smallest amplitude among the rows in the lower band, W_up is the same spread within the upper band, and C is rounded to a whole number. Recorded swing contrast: -14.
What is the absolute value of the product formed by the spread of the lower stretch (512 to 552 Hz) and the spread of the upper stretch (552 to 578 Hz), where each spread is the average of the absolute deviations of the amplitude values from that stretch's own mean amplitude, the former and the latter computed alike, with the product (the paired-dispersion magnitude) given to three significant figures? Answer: 642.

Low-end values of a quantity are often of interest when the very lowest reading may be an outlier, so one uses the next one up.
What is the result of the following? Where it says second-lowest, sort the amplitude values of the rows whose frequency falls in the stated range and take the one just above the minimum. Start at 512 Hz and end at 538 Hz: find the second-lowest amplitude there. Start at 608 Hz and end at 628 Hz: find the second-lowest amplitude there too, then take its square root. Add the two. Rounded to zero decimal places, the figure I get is 125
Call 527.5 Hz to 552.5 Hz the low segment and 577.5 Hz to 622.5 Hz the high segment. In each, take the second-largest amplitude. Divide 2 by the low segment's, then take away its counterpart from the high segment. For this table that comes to -187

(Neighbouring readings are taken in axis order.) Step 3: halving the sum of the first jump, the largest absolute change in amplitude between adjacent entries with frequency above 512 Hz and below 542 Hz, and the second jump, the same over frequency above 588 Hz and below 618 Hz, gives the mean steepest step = 16.8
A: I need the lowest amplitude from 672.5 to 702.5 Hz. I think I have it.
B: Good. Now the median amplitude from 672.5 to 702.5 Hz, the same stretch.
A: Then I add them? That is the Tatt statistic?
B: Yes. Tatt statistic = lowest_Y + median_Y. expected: 267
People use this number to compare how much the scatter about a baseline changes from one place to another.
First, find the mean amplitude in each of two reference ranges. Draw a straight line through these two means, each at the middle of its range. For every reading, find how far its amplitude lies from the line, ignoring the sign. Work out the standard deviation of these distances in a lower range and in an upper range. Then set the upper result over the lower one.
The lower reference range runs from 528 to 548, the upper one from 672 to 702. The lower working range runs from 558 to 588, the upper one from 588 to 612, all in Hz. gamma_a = 0.20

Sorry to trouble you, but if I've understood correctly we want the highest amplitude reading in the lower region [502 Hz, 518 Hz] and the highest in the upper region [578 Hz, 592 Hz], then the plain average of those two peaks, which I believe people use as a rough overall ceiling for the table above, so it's 171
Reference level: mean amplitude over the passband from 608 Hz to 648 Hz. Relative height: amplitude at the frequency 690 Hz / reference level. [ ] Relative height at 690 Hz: 0.83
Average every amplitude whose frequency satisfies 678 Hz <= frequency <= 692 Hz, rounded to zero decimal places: 135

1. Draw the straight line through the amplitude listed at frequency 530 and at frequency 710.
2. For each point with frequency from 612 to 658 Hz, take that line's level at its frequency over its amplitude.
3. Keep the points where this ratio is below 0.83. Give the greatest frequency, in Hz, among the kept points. 645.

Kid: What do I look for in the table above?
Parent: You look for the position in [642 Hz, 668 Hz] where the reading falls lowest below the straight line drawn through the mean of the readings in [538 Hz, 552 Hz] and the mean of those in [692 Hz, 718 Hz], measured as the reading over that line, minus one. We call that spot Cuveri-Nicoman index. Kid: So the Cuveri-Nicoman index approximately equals 655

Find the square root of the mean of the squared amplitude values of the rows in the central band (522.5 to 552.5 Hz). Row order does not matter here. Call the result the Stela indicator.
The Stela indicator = 167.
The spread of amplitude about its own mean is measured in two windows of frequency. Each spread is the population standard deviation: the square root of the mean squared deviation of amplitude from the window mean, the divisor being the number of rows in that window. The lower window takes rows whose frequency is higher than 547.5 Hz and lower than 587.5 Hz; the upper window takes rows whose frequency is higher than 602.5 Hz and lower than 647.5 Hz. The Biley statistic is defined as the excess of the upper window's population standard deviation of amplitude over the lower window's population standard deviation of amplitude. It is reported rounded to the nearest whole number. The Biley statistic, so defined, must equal -14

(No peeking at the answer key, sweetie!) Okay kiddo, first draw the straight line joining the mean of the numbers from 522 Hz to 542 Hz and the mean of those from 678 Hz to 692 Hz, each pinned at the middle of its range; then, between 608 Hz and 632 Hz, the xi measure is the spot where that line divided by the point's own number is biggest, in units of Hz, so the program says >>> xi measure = 620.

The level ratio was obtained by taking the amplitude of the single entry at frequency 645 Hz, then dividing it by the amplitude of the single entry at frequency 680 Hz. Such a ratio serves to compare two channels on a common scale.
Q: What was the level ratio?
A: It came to 1.5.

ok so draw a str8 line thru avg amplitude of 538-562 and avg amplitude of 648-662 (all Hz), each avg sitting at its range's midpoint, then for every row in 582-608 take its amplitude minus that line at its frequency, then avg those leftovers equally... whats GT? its -11.5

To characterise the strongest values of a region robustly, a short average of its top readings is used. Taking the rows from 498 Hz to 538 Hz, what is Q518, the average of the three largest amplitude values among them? 158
